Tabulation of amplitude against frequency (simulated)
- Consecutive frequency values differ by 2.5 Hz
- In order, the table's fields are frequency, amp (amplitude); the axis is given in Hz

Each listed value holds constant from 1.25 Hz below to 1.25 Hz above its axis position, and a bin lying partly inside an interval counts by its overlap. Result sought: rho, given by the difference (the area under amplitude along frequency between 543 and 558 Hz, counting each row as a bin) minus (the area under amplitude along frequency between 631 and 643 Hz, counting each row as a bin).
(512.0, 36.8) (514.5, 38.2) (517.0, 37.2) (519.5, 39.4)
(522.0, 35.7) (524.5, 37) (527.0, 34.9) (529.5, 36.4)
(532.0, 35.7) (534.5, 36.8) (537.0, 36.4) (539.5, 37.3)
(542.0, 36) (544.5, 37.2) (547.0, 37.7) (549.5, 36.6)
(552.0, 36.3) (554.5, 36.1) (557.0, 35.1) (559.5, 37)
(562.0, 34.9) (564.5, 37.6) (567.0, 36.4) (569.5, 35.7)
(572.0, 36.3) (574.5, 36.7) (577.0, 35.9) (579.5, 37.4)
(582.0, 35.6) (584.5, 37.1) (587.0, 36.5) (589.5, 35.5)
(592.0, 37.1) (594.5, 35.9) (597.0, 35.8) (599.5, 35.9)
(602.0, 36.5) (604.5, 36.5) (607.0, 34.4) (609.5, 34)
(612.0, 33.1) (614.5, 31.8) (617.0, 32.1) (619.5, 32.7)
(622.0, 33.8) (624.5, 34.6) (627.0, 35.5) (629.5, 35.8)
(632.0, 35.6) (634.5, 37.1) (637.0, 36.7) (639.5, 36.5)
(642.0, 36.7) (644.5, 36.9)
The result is 109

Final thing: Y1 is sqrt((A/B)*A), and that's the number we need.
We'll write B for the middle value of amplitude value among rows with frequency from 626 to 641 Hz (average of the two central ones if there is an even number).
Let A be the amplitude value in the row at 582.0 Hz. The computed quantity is 5.92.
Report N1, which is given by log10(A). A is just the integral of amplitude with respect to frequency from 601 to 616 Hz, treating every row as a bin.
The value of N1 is 2.71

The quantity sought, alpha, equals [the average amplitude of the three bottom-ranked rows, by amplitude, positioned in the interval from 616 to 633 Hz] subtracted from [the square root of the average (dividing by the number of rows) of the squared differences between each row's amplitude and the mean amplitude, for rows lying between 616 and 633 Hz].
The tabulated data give -31.5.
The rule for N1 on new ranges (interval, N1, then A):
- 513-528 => 2.75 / 556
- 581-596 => 2.74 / 544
